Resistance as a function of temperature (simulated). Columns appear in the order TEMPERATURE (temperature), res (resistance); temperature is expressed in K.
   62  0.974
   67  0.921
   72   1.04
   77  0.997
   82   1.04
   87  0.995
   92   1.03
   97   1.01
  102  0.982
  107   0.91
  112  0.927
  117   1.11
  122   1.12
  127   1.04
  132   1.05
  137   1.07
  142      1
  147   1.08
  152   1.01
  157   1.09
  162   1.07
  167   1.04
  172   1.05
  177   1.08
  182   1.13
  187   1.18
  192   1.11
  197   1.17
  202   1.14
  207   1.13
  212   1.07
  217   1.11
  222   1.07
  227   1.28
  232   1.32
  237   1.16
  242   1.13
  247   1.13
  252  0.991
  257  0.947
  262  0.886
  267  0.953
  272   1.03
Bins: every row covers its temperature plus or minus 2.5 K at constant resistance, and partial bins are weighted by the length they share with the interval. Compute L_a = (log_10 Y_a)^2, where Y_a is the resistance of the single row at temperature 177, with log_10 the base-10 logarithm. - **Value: 0.0011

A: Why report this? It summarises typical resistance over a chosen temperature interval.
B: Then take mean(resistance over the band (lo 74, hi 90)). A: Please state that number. 1.01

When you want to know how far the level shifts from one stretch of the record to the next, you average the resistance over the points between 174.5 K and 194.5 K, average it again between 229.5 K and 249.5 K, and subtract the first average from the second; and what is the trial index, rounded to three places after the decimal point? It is 0.060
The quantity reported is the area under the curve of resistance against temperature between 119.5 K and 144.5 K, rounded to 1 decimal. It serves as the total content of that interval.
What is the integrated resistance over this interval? 26.4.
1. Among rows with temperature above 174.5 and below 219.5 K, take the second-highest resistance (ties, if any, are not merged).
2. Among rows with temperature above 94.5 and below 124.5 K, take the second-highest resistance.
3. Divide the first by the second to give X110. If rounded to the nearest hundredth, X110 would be 1.05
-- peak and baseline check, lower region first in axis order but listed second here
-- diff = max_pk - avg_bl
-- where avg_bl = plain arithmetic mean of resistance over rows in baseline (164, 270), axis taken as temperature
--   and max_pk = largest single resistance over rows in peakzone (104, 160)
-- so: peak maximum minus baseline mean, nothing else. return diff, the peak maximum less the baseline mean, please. 0.02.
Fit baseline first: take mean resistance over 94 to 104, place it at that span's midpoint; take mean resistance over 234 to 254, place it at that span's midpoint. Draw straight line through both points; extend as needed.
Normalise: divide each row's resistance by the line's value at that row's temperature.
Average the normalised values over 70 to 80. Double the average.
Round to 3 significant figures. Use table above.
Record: 2.08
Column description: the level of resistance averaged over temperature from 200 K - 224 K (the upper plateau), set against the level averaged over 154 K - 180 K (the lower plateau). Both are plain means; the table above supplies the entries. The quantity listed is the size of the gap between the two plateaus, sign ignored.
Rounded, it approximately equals 0.038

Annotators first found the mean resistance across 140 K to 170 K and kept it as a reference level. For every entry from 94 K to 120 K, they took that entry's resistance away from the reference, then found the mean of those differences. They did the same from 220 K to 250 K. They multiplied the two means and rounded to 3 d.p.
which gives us -0.008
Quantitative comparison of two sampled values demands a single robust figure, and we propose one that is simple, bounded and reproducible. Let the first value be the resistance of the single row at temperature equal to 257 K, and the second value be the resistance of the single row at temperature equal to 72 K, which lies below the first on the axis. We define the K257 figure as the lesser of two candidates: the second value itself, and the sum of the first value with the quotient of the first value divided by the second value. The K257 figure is 1.04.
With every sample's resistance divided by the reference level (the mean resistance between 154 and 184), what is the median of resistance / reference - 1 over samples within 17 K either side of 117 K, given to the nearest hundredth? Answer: -0.03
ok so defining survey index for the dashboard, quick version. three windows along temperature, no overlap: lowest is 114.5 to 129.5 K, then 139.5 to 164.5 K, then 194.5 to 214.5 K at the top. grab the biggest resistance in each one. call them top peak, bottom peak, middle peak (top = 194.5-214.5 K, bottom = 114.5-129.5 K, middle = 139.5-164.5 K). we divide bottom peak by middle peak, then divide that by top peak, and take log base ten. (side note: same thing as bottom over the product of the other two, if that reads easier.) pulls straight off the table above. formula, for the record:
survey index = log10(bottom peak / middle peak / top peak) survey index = -0.056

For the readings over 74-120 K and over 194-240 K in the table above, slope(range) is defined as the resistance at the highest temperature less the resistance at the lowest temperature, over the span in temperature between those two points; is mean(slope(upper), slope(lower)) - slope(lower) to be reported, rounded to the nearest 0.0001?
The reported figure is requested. -0.0015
